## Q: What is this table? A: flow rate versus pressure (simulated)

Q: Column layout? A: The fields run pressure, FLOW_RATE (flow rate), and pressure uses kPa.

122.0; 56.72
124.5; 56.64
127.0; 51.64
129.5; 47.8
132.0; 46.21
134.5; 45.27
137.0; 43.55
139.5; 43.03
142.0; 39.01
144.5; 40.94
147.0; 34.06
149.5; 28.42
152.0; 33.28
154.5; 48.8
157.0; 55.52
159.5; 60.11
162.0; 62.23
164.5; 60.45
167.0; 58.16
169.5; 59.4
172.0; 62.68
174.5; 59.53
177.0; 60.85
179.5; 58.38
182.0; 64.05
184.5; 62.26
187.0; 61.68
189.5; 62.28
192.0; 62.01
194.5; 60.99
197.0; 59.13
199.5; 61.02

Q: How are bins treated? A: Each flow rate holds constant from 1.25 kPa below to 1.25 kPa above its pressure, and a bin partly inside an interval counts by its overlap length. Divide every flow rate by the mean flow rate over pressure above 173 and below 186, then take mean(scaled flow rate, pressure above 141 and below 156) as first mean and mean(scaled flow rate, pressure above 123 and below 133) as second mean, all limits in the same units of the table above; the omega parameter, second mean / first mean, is 1.35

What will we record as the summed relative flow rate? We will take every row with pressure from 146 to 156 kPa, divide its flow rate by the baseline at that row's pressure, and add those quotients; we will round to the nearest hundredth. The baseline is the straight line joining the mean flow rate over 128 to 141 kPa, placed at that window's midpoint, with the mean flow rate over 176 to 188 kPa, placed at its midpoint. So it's 2.84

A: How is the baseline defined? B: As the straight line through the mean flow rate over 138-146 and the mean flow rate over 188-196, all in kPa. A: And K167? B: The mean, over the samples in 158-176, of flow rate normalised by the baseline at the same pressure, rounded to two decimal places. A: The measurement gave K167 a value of 1.18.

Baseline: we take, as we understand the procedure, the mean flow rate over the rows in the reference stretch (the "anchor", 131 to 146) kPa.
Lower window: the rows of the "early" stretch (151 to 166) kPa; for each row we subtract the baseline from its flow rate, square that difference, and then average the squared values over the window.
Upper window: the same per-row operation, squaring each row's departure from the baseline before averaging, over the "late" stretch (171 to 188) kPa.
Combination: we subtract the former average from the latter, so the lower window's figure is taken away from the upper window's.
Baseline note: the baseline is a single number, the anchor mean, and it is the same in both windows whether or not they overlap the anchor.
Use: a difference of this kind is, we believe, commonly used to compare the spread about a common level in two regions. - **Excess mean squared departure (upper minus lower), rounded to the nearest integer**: 131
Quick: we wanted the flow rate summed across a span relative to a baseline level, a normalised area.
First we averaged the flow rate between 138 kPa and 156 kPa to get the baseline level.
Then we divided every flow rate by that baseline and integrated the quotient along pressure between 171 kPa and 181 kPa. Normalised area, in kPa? 16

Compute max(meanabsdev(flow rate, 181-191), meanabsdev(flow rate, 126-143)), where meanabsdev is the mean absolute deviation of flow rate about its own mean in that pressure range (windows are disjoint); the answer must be 3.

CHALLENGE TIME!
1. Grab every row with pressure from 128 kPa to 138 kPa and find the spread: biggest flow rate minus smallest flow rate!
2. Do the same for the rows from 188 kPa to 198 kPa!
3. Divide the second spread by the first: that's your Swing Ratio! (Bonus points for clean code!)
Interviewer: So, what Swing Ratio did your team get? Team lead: 0.7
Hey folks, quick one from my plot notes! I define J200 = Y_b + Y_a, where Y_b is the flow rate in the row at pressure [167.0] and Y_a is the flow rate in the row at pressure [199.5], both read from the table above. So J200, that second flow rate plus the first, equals 119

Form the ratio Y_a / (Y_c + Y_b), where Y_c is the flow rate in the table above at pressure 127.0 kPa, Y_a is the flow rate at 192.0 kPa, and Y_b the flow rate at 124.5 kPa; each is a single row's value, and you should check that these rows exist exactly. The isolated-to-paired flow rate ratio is 0.57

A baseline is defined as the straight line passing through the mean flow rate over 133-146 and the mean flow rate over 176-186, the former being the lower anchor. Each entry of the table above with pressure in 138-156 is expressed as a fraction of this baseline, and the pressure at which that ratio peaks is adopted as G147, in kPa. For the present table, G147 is 139.5 kPa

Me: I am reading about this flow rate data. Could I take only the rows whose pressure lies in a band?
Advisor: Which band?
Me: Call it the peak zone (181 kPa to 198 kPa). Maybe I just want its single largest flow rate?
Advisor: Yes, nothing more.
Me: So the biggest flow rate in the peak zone 64.05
